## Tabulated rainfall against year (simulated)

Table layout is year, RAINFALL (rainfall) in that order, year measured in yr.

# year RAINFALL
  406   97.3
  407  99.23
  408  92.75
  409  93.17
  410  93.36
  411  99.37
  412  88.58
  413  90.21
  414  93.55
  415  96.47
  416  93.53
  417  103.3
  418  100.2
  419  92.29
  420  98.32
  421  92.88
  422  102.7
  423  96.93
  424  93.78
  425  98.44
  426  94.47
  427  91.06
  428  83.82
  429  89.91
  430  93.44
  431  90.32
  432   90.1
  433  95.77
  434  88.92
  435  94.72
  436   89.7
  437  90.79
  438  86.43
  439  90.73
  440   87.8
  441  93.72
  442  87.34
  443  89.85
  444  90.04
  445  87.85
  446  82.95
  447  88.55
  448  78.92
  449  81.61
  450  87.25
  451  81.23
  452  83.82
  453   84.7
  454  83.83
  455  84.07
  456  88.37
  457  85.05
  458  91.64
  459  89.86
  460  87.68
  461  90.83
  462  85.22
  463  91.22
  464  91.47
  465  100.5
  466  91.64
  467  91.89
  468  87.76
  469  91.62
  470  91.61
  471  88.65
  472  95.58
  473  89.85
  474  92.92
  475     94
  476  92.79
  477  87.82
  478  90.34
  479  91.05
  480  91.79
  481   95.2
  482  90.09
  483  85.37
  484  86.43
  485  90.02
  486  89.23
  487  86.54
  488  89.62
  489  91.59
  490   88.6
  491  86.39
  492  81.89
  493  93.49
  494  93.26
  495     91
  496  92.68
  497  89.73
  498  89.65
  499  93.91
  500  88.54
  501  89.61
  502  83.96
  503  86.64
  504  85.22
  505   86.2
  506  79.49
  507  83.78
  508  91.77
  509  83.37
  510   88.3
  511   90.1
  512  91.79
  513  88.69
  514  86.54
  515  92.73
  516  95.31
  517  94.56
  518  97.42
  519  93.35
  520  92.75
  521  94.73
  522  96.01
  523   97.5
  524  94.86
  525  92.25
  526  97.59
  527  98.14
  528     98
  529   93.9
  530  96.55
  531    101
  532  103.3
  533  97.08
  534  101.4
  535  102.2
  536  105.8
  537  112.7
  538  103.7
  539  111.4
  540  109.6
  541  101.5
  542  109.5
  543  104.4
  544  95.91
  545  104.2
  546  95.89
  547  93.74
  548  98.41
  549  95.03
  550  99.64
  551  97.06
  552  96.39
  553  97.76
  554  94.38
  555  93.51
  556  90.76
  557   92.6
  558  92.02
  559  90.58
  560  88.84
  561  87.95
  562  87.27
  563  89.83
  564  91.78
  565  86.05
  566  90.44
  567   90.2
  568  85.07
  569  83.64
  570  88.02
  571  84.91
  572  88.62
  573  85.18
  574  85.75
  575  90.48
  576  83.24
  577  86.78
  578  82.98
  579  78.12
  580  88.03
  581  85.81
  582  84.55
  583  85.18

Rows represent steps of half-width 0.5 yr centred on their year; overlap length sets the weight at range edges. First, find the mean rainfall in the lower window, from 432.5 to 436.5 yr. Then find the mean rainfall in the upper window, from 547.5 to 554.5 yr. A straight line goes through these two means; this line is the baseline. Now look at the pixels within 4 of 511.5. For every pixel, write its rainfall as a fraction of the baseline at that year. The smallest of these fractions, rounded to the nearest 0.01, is 0.88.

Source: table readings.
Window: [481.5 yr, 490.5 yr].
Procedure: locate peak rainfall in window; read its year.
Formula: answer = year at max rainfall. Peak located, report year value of 489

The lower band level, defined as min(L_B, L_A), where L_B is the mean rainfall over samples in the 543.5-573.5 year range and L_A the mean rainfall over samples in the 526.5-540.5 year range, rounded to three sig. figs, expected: 91.9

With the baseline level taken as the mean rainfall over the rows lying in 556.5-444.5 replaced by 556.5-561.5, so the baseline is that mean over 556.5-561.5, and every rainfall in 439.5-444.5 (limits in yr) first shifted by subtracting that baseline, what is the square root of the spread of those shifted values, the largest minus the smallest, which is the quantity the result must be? 2.5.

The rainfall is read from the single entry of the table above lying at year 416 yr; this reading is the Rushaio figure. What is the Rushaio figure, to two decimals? 93.53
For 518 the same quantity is 97.42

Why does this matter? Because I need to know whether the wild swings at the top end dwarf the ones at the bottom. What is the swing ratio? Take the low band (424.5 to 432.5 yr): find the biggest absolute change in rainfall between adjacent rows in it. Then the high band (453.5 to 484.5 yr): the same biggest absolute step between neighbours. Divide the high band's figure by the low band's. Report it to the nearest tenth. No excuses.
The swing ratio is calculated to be 1.2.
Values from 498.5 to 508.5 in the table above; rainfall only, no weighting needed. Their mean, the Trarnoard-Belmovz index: 86.9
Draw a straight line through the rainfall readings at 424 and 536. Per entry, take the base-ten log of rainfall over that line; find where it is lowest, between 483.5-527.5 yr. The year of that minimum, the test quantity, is 506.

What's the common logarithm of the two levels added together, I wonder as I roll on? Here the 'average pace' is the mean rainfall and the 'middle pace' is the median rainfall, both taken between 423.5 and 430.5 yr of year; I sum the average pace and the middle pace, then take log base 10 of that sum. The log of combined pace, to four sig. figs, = 2.269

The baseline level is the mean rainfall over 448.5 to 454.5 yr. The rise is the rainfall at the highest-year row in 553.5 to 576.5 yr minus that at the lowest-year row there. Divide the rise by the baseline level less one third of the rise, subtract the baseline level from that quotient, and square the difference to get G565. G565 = 7034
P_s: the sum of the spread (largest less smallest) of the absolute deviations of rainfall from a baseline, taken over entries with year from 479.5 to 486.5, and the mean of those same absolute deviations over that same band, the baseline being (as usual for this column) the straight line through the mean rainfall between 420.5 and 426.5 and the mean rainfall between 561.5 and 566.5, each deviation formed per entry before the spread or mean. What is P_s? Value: 10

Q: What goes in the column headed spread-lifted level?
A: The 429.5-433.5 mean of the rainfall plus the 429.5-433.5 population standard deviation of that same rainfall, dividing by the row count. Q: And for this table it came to 95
